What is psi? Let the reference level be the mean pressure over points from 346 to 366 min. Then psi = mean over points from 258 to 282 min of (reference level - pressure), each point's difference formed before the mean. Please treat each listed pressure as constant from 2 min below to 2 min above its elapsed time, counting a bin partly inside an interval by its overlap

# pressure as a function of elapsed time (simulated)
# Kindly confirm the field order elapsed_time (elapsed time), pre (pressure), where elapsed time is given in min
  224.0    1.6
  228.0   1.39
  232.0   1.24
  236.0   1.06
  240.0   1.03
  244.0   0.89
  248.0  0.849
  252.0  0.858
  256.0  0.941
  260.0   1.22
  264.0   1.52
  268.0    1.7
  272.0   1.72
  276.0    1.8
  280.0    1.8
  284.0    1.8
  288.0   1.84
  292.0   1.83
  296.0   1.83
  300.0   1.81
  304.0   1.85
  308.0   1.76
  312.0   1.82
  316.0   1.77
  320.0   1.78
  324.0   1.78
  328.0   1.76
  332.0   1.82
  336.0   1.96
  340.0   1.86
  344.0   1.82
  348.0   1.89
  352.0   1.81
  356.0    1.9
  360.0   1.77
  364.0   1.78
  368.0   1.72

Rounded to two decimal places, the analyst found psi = 0.20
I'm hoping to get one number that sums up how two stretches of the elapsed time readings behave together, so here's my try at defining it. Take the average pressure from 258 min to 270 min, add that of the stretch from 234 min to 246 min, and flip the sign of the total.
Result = -2.47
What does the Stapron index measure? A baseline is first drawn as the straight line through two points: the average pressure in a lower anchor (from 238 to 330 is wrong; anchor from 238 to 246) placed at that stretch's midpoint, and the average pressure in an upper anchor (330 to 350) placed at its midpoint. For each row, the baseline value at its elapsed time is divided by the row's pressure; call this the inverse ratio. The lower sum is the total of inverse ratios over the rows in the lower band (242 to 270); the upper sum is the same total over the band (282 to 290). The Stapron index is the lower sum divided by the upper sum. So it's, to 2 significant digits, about 4.7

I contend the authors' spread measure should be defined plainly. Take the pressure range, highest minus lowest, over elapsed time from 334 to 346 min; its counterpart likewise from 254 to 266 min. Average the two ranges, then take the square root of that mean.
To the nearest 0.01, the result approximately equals 0.60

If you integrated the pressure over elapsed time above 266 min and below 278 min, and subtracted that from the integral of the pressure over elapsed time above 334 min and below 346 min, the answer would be 1.7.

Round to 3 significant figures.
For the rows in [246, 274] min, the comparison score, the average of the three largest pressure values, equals 1.65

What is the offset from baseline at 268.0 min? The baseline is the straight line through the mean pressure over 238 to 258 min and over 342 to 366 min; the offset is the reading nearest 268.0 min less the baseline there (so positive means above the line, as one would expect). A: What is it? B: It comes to 0.61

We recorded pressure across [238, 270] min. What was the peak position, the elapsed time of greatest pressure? 268.0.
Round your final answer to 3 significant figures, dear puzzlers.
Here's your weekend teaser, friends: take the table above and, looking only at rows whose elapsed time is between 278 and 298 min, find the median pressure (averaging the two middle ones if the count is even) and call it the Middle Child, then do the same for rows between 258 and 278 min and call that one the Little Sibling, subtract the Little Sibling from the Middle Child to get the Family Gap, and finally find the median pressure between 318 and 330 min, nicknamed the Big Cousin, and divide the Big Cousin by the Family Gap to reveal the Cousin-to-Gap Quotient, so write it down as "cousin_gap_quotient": 13.7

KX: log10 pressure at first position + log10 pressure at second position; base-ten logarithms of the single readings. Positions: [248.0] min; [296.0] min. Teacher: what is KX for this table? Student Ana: 0.19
